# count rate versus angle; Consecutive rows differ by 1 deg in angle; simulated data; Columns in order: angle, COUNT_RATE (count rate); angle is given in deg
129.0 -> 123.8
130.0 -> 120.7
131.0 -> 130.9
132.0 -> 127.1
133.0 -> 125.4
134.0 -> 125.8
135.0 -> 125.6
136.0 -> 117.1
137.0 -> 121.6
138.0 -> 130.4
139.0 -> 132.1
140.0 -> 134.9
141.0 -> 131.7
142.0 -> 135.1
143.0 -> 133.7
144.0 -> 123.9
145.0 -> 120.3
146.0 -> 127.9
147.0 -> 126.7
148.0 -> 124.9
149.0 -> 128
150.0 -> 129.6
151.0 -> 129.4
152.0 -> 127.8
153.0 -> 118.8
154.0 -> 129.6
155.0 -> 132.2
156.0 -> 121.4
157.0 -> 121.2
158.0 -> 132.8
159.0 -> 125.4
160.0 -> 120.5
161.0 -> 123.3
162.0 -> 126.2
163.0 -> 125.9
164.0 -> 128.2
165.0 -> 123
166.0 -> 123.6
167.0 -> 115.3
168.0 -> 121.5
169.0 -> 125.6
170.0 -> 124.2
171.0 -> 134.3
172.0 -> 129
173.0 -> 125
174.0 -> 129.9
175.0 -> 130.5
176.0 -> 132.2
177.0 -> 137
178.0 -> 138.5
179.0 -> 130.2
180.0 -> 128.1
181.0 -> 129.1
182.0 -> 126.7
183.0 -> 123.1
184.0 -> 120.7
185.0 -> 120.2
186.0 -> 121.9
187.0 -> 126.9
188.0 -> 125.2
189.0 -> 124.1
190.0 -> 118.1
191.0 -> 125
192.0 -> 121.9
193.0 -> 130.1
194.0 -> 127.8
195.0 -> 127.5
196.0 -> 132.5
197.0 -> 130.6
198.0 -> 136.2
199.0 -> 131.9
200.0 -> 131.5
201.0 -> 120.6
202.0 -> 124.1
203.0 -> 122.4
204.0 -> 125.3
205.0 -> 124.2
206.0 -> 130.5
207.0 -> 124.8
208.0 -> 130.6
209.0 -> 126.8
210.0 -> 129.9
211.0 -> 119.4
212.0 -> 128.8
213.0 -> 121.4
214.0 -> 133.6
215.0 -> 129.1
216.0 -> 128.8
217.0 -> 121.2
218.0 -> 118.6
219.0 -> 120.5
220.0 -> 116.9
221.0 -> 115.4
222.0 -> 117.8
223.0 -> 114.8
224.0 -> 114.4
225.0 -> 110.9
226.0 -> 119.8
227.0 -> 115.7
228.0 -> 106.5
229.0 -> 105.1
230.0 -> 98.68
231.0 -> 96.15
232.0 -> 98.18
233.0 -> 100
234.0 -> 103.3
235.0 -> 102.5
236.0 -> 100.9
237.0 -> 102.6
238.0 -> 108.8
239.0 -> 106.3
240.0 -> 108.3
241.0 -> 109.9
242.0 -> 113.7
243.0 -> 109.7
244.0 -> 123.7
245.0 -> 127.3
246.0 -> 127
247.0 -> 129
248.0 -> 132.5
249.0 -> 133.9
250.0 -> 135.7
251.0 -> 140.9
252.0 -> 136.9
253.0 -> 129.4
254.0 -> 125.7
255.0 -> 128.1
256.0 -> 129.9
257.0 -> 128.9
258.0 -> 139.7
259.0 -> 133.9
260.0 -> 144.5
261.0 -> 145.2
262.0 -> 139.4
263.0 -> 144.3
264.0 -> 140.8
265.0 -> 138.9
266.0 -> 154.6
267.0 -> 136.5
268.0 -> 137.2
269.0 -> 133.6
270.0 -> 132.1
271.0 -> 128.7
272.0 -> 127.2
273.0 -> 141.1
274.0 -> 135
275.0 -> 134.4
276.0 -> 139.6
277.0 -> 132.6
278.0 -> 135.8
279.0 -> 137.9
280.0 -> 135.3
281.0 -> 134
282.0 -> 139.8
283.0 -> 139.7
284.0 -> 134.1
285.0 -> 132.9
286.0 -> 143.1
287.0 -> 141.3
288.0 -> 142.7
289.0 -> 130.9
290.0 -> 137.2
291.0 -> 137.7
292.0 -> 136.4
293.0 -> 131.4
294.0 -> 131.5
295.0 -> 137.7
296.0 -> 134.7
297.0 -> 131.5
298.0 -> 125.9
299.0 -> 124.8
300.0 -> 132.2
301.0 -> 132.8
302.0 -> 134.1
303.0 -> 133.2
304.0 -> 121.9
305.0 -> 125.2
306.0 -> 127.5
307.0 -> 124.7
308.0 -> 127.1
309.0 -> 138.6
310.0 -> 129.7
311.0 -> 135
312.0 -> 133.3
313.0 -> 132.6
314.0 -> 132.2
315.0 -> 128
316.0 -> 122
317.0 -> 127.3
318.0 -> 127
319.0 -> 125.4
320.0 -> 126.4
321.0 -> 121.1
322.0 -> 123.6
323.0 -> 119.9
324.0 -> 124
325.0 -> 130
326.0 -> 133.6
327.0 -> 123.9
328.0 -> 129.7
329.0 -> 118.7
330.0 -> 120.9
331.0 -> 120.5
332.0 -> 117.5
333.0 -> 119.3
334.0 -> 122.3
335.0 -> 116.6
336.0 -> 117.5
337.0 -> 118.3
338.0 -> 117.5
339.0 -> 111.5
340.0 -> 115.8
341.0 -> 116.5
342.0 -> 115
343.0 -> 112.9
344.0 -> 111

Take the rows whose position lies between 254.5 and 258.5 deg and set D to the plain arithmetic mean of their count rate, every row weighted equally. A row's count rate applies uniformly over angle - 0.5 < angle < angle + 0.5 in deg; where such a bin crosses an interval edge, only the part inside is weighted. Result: 132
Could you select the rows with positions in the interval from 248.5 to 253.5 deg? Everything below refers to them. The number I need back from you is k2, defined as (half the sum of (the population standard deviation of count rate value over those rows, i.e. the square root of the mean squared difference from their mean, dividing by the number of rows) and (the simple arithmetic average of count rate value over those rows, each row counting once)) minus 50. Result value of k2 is 19.6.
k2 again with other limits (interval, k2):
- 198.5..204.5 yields 15.1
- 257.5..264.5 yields 22.4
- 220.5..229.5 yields 9.0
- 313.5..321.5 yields 14.7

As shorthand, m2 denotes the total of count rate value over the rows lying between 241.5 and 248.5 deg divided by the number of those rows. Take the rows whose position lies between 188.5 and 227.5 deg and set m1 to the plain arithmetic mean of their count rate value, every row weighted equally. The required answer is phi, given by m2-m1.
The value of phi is -1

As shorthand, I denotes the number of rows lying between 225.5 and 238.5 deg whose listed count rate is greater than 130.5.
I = 0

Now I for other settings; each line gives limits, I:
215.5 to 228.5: 0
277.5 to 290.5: 13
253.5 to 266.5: 9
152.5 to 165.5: 2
